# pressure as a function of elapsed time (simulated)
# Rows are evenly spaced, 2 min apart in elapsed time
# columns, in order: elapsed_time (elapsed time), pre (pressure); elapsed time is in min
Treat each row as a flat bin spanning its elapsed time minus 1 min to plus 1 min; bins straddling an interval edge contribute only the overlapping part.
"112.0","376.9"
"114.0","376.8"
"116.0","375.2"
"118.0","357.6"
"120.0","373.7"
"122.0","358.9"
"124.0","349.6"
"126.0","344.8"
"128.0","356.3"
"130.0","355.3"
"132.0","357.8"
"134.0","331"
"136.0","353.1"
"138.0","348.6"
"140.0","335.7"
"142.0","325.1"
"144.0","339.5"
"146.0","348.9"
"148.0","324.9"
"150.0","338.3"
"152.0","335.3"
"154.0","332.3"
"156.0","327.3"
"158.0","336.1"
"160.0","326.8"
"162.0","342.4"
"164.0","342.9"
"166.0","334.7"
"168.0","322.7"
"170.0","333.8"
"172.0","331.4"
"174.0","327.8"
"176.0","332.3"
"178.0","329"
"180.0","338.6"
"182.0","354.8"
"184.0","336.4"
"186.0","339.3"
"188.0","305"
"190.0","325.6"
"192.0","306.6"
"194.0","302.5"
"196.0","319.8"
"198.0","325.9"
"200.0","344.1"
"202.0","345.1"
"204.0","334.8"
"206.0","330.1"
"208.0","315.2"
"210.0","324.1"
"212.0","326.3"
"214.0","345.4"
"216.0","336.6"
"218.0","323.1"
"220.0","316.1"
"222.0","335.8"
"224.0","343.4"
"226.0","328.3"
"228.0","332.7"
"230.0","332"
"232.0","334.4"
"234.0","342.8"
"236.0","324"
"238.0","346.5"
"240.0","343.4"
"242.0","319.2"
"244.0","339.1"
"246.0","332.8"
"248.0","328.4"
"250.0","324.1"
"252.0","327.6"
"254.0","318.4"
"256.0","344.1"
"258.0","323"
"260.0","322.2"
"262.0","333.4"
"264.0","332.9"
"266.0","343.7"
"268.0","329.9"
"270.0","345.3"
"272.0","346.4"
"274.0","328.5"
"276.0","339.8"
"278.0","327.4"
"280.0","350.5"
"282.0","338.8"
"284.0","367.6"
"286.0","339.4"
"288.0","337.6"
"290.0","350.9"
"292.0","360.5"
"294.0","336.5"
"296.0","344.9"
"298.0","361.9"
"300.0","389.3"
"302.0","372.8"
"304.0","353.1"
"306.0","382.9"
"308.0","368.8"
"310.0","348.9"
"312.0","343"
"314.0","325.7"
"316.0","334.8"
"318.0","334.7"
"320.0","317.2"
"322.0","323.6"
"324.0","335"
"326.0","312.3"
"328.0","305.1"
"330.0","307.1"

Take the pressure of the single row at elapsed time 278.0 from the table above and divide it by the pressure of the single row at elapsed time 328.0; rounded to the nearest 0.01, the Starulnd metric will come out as 1.07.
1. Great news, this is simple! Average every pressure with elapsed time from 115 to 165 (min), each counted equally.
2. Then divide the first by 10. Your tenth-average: 34.5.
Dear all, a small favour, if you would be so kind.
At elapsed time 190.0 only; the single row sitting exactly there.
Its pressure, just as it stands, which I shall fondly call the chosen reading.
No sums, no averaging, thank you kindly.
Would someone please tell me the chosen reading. 325.6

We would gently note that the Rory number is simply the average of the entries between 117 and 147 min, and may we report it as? 349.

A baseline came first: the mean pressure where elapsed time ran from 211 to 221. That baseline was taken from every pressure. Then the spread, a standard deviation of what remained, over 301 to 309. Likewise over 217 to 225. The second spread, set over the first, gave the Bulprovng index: 1.0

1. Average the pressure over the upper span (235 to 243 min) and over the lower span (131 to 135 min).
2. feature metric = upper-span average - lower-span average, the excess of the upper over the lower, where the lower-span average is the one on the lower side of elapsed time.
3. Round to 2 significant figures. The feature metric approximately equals -11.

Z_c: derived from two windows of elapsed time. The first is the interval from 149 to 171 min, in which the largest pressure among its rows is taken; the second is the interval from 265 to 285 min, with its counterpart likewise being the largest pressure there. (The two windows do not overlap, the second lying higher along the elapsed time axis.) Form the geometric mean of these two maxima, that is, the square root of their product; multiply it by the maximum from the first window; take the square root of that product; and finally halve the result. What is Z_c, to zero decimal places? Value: 174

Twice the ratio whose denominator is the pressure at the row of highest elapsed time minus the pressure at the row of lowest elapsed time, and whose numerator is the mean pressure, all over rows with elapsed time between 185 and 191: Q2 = -47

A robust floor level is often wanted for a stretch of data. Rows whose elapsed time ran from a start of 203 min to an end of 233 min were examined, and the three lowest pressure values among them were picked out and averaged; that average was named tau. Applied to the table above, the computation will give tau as 318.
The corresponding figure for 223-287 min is 320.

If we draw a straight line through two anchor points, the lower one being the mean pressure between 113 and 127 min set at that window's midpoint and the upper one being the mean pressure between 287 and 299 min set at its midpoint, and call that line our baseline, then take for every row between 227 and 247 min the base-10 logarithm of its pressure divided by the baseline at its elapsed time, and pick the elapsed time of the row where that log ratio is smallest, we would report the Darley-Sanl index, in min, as 242.0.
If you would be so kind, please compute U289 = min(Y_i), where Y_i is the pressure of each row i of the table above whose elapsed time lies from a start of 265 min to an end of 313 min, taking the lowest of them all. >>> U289 327.4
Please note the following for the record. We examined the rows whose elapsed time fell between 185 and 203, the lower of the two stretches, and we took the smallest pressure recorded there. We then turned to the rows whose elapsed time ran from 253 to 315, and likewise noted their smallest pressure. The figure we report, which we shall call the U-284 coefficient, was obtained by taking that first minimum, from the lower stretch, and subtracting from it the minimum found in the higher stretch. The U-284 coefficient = -16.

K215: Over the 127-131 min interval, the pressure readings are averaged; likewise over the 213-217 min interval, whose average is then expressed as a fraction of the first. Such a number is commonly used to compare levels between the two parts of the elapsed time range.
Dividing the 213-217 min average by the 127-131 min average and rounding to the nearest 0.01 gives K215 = 0.96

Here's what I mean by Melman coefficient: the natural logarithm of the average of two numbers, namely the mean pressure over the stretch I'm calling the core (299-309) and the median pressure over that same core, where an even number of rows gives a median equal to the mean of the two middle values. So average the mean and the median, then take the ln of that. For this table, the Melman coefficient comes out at 5.92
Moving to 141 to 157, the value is 5.81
